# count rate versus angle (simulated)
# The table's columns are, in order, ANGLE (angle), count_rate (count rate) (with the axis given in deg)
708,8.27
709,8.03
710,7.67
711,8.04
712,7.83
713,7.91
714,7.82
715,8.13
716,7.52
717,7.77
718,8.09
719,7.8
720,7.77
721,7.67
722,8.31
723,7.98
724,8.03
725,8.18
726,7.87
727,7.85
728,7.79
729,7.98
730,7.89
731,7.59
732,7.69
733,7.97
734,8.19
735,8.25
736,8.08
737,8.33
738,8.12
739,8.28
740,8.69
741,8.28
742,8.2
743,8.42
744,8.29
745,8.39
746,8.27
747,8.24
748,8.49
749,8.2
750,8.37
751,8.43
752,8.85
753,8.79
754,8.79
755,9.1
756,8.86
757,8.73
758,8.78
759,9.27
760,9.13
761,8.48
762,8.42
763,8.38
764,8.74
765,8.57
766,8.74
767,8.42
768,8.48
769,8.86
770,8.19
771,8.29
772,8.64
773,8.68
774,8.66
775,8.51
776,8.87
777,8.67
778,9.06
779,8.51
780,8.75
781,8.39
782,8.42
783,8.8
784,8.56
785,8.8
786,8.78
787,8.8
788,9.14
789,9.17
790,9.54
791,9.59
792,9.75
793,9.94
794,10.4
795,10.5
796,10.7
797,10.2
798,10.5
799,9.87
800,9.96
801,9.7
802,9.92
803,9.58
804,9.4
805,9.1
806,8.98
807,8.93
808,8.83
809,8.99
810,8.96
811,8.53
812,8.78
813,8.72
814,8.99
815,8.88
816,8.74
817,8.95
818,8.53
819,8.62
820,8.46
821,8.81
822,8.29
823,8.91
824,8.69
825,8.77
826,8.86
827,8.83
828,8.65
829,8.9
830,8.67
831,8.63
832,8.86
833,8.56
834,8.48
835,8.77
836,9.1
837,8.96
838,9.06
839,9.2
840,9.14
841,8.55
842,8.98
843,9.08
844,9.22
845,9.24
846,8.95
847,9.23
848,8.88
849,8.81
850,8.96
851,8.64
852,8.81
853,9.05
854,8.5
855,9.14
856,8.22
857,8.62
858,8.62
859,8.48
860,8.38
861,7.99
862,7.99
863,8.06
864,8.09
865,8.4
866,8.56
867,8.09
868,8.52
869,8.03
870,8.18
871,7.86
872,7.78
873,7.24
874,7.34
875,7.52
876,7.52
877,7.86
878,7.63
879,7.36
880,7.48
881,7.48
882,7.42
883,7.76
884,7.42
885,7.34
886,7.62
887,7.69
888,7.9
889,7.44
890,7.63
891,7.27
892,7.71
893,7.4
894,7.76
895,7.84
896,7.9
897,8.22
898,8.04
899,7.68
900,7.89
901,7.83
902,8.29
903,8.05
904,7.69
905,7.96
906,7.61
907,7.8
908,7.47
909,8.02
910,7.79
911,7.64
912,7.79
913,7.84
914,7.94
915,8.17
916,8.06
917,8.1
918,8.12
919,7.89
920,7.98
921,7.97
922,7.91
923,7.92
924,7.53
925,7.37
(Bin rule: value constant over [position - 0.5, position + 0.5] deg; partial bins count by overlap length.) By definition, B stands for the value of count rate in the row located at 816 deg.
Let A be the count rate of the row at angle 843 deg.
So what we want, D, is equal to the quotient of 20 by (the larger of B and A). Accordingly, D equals 2.20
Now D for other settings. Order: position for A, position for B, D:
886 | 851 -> 2.31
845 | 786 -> 2.16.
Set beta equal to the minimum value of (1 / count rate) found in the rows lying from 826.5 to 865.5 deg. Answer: 0.108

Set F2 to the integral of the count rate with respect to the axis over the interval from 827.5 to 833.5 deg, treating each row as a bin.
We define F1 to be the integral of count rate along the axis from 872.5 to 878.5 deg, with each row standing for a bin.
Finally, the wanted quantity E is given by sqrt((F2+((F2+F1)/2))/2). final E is 7.10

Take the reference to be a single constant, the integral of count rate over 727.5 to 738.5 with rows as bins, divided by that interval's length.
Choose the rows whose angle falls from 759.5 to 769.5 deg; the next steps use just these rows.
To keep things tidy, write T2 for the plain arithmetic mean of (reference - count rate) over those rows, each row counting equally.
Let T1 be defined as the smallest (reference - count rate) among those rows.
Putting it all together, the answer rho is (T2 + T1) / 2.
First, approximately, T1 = -1.14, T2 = -0.6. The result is -0.9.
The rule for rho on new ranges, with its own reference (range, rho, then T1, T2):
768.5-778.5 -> -0.9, -1.07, -0.7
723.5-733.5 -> 0.0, -0.19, 0.1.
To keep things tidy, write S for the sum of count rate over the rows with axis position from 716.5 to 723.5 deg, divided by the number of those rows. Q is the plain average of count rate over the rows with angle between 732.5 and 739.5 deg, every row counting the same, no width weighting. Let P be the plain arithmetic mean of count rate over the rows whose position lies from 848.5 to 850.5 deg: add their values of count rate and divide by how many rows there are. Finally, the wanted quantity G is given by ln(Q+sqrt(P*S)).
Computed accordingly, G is 2.807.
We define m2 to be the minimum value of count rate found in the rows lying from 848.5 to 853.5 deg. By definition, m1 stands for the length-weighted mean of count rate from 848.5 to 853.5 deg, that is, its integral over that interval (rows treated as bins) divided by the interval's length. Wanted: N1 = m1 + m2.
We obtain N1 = 17.5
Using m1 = 8.9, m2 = 8.64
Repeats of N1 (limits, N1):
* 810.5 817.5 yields 17.3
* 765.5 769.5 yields 17.0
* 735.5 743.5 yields 16.4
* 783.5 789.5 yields 17.4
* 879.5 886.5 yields 14.8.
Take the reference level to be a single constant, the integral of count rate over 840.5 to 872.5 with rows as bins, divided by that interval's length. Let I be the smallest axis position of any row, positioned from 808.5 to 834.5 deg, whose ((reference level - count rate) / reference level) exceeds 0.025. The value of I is 822 deg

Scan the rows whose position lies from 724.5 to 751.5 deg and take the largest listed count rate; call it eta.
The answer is 8.69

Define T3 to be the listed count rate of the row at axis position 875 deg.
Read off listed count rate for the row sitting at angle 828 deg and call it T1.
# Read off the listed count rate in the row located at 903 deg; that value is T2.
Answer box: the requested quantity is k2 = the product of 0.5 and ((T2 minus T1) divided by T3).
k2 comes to -0.040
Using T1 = 8.65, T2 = 8.05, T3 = 7.52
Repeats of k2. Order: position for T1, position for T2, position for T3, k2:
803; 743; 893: -0.078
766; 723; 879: -0.052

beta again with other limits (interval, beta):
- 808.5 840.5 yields 0.109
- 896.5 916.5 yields 0.121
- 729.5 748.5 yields 0.115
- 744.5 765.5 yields 0.108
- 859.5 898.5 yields 0.117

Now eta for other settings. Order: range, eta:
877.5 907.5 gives 8.29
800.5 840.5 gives 9.92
